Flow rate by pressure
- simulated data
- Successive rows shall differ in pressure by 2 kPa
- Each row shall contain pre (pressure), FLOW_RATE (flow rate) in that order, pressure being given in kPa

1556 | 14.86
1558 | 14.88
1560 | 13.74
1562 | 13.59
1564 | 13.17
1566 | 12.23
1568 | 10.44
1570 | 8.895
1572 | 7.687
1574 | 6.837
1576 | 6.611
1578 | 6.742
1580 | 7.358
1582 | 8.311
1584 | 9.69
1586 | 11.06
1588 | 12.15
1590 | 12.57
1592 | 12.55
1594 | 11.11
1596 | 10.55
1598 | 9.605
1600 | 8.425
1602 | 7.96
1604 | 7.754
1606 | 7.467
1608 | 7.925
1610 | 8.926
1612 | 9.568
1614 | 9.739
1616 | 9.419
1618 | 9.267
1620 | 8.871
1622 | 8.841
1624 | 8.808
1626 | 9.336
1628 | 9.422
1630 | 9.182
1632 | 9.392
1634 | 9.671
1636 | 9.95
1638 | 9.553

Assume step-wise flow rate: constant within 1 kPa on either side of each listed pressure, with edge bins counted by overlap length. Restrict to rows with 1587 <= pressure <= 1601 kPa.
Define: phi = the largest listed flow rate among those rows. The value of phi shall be 12.57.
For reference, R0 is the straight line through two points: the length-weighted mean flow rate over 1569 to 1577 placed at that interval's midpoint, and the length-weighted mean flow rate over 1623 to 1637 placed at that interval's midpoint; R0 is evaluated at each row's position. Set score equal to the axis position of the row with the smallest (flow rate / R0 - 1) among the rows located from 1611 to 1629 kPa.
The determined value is 1624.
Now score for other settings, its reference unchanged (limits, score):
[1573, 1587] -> 1576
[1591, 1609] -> 1606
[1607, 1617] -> 1608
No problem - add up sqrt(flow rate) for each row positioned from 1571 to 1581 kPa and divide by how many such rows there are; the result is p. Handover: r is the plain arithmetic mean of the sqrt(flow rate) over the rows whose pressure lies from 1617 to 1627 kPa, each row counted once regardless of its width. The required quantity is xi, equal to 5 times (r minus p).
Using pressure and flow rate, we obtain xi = 1.8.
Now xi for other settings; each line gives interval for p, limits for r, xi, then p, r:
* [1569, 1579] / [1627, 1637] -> 1.9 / 2.71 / 3.09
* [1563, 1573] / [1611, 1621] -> -0.8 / 3.22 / 3.06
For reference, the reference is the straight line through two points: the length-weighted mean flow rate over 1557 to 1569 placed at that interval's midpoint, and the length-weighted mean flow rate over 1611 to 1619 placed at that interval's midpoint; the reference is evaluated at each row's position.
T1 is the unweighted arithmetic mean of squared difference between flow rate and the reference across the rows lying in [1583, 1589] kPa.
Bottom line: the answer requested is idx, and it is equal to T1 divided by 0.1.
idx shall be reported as 15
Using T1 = 1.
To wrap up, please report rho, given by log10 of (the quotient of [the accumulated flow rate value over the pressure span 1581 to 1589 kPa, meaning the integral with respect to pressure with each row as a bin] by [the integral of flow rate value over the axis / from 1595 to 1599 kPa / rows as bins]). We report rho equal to 0.31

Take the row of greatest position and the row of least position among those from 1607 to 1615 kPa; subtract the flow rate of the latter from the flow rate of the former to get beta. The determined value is 1.8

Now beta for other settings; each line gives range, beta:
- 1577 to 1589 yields 5.4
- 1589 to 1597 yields -2.0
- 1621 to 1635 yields 0.8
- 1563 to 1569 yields -2.7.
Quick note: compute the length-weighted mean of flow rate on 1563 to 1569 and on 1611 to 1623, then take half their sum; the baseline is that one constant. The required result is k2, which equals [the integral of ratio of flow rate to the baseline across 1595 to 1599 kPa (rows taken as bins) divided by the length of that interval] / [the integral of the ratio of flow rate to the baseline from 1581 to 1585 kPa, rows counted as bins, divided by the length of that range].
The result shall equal 1.12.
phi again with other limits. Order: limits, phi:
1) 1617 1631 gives 9.422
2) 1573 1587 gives 11.06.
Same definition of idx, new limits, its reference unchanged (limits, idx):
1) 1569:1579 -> 246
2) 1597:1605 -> 44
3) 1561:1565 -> 2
